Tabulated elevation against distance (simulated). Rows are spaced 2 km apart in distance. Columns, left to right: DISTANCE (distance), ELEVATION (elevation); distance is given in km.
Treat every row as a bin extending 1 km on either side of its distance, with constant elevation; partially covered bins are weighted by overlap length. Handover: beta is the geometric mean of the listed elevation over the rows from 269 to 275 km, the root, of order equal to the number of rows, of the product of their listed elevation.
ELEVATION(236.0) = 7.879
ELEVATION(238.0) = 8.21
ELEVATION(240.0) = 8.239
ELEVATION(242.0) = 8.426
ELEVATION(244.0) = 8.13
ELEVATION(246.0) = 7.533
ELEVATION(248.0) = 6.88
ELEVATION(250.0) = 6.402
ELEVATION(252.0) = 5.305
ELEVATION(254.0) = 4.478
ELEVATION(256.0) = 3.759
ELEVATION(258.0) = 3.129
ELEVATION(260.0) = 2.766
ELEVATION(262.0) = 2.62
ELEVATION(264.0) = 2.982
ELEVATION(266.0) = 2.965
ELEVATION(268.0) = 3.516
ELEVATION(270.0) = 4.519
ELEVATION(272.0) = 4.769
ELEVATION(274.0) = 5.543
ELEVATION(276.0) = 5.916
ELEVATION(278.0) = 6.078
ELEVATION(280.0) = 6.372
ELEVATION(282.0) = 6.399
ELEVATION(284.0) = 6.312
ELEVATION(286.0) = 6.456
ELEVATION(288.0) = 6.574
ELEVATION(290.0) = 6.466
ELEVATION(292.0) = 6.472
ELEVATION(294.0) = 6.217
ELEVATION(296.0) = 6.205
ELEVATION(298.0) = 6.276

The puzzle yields 4.9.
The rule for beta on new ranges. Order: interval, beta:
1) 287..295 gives 6.4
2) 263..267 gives 3.0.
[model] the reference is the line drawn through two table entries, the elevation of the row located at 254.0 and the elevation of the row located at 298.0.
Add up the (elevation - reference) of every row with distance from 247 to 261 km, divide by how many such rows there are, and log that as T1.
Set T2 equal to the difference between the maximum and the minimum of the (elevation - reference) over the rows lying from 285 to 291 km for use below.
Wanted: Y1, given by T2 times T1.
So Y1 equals 0.0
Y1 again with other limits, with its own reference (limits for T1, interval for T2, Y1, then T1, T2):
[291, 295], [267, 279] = 0.6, 0.3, 2.2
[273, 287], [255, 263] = 0.8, 0.6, 1.4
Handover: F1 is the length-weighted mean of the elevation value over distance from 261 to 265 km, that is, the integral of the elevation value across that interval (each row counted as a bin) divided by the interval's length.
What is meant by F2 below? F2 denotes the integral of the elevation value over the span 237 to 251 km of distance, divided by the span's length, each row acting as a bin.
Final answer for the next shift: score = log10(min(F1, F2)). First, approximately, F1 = 2.8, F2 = 7.7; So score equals 0.4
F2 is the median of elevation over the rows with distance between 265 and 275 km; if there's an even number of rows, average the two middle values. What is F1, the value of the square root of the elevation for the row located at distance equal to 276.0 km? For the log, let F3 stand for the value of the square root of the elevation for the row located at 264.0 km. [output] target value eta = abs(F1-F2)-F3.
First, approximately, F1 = 2.43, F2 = 4.52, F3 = 1.73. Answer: 0.4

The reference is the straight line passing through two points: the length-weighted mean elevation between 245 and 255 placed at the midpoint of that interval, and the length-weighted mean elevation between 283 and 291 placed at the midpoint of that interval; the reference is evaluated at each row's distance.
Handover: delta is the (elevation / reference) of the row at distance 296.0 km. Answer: 0.95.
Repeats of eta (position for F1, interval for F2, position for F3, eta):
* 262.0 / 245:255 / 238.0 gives 1.9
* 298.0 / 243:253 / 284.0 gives 1.9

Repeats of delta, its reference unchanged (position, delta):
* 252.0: 0.86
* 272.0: 0.75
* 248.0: 1.13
